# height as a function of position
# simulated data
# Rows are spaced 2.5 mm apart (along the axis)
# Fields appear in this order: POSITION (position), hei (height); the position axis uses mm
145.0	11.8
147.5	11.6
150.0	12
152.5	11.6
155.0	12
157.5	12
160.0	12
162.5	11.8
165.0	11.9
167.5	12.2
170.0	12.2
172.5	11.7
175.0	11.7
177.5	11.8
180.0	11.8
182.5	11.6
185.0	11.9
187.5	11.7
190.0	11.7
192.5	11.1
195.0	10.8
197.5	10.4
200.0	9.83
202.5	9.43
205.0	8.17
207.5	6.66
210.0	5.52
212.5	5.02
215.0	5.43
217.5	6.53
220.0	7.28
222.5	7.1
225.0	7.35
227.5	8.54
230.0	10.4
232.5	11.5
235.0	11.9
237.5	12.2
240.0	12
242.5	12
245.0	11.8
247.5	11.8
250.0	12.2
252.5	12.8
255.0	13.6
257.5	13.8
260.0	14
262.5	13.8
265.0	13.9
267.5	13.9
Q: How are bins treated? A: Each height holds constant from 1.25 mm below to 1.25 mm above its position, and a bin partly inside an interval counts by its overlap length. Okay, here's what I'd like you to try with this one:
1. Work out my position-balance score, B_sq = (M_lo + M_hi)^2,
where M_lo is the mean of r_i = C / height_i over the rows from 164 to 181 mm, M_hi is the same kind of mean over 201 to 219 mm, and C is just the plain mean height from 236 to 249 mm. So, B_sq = 8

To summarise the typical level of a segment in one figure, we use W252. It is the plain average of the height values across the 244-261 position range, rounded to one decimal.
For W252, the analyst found 12.9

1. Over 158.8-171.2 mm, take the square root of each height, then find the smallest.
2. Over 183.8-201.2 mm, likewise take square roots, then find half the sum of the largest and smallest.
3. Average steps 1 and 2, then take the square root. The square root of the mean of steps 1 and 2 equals 1.83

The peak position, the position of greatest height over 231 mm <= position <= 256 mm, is 255.0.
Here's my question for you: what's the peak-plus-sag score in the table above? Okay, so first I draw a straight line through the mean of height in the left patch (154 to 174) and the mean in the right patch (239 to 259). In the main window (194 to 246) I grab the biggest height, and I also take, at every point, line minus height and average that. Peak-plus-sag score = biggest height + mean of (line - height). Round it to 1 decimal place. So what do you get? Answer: 15.5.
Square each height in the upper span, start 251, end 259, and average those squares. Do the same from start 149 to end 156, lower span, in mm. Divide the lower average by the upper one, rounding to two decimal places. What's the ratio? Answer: 0.78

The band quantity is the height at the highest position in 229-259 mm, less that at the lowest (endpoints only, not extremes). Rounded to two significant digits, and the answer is 3.4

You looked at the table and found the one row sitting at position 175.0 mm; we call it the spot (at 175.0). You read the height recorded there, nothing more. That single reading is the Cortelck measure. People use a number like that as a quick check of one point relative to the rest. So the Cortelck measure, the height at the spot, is 11.7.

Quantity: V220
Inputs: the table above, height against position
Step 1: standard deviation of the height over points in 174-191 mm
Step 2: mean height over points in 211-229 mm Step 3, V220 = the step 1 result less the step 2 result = -6.7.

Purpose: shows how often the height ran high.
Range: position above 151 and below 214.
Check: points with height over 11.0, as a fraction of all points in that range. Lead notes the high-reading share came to 0.68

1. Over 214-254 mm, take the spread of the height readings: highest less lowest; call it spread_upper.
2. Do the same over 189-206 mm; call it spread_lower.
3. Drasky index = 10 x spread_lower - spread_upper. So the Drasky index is 27.9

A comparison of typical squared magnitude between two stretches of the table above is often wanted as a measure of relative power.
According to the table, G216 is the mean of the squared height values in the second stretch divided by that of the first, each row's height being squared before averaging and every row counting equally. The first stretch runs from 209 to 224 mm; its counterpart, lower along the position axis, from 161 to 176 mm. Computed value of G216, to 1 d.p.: 3.7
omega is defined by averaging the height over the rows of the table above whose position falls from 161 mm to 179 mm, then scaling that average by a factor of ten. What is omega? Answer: 119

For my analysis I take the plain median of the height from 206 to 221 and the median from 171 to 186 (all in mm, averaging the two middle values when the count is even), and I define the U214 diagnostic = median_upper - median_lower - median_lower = -17.5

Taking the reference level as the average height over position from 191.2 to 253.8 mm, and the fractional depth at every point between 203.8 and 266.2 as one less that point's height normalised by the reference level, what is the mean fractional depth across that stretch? -0.07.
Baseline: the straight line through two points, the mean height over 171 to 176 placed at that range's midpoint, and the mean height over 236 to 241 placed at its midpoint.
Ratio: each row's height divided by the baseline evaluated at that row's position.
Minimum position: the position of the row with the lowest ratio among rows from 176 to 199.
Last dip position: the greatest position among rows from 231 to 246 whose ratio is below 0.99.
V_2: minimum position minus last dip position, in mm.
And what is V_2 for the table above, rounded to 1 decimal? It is -47.5 mm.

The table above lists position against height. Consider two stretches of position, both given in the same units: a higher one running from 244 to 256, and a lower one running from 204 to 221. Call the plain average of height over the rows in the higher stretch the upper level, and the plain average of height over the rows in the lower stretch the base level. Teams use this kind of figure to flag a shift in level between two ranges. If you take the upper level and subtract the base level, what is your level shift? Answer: 6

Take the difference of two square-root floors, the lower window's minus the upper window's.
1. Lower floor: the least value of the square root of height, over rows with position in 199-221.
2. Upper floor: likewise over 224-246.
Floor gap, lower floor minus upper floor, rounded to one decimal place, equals -0.5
